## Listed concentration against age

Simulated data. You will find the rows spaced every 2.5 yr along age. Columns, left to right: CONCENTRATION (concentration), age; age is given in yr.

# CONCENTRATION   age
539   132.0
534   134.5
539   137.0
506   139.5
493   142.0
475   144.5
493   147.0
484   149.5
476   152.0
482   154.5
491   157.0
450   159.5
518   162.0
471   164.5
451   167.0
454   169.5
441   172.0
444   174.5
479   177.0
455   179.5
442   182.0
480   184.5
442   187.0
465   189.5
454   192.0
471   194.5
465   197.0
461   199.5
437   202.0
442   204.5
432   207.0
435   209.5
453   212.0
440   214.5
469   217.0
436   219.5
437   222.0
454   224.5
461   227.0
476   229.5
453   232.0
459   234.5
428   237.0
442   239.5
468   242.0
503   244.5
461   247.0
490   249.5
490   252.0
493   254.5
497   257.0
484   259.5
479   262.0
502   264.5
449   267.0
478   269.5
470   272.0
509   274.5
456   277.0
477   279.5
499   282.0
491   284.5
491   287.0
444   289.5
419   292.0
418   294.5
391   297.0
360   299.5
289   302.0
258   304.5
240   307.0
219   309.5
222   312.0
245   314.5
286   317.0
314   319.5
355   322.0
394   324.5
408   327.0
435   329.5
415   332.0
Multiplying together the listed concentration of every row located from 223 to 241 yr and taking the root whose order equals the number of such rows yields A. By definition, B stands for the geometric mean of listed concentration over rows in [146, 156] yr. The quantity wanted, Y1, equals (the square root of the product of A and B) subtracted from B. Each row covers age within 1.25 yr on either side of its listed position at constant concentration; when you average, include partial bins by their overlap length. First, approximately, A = 453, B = 484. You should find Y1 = 16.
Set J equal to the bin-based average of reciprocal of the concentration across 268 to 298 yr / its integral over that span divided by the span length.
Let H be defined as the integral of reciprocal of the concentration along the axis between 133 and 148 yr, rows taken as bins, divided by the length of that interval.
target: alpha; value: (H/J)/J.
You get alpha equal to 417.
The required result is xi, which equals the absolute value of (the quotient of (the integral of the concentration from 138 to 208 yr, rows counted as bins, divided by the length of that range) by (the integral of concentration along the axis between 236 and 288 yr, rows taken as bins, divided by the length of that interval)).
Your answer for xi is 0.97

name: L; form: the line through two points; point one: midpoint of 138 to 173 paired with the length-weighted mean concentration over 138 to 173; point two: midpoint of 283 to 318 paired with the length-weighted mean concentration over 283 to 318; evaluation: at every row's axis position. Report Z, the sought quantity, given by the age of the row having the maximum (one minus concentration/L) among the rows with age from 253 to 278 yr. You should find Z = 267.0 yr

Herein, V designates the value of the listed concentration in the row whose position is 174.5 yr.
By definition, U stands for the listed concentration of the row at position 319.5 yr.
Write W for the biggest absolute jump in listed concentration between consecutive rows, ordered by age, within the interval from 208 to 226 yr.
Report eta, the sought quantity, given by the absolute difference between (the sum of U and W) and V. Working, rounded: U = 314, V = 444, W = 33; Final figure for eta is 97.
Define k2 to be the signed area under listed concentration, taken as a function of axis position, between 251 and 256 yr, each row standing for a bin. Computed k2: 2459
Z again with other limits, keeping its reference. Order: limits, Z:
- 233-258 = 237.0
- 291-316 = 309.5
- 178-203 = 182.0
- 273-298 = 297.0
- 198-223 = 207.0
